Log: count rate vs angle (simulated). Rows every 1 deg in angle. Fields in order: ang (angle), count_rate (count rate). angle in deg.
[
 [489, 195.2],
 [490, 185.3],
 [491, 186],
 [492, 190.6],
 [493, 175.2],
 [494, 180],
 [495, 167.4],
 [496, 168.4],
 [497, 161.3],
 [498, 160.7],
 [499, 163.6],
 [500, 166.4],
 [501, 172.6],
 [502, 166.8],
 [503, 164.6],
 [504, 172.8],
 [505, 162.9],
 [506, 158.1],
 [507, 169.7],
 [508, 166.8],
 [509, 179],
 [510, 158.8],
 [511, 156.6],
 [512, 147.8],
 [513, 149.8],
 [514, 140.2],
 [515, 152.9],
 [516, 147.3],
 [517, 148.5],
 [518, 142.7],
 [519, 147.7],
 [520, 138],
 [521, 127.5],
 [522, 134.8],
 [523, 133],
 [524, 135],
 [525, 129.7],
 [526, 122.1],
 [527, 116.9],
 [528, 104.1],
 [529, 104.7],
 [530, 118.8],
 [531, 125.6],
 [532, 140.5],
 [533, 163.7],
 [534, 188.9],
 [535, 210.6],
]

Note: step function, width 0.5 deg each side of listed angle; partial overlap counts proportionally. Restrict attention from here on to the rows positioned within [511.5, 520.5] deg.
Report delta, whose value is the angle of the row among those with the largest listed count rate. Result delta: 515 deg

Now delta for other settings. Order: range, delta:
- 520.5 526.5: 524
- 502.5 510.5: 509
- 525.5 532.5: 532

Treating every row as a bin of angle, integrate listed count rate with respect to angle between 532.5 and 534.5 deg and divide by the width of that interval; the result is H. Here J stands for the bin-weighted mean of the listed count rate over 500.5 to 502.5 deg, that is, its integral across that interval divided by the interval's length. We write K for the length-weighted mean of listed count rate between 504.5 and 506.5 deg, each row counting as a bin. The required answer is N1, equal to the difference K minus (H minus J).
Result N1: 154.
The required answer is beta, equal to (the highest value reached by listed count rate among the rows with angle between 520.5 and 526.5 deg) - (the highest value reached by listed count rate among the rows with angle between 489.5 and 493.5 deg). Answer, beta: -56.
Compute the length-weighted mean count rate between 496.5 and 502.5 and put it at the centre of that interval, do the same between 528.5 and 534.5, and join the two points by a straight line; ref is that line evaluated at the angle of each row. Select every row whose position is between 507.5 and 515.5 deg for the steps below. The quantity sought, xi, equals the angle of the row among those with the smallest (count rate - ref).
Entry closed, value 514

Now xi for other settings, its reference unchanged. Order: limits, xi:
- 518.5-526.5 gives 526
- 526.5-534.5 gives 528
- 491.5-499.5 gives 497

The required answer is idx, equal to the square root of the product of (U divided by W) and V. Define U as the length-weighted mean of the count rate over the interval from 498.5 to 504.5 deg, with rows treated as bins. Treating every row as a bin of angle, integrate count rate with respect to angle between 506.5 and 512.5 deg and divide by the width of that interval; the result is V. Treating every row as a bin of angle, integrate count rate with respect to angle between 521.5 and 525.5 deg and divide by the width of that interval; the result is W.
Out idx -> 14.3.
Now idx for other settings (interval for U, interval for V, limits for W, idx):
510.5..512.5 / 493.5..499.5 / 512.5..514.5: 13.2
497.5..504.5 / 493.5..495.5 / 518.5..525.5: 14.6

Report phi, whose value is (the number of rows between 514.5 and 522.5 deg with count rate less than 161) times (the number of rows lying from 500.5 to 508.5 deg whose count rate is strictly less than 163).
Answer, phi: 16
